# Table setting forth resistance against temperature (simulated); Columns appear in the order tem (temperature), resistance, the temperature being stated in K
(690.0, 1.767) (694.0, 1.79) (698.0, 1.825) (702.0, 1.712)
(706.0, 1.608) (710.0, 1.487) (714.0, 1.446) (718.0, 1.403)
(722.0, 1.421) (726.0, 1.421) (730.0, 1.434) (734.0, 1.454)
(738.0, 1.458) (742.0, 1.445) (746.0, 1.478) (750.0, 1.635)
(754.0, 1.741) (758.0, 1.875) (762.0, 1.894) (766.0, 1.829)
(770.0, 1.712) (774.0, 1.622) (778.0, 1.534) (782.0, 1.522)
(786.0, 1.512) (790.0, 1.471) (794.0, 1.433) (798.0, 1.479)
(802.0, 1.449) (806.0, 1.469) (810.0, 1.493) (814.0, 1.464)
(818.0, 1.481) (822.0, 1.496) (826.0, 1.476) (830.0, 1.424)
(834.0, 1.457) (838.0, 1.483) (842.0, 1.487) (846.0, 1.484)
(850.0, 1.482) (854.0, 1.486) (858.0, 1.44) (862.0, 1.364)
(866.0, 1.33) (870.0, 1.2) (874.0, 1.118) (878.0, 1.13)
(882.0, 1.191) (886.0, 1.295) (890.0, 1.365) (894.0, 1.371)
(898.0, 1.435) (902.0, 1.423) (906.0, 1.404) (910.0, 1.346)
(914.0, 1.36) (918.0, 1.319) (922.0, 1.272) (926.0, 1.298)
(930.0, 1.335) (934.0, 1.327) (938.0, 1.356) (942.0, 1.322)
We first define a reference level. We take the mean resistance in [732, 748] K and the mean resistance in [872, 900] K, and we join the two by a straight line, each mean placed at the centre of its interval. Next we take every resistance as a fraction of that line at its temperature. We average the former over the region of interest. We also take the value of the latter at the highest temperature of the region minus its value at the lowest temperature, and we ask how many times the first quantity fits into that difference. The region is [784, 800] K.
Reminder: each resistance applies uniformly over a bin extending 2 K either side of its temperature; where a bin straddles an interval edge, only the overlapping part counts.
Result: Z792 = -0.01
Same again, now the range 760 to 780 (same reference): -0.20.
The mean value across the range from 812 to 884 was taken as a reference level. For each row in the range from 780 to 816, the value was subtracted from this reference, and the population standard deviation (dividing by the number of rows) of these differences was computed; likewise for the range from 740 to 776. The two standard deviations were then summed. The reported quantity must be 0.18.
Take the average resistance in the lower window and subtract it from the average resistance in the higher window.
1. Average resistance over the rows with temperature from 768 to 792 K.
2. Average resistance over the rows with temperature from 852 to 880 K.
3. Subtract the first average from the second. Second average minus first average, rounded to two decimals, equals -0.27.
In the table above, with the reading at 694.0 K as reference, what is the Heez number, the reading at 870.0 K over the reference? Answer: 0.67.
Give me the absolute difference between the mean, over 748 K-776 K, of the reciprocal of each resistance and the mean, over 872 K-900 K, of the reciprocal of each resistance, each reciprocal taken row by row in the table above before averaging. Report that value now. 0.22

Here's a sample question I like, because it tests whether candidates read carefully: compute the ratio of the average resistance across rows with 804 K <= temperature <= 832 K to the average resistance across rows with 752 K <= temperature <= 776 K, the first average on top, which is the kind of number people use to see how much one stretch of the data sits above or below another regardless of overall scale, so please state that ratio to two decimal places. 0.83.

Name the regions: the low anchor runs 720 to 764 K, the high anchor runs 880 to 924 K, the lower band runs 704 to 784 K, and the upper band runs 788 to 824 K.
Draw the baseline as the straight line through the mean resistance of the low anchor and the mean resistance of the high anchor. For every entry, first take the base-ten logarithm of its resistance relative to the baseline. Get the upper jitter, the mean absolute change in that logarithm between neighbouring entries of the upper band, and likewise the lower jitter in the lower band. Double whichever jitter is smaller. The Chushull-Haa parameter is 0.0171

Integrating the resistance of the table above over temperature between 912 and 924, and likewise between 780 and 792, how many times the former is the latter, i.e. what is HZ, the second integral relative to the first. 1.14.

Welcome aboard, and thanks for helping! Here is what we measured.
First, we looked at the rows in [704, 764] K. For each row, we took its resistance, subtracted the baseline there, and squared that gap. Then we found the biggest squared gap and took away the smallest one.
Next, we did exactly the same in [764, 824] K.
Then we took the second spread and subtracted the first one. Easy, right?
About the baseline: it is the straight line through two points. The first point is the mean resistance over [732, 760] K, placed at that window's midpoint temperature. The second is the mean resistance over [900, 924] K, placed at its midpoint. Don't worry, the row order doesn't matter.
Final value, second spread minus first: -0.035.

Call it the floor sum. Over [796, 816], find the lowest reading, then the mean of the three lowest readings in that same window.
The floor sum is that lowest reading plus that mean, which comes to 2.9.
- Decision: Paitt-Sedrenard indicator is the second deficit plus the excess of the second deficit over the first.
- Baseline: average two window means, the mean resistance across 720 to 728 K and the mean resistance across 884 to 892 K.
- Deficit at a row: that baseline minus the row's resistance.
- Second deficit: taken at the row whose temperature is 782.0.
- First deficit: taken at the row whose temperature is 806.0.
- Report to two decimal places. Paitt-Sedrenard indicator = -0.20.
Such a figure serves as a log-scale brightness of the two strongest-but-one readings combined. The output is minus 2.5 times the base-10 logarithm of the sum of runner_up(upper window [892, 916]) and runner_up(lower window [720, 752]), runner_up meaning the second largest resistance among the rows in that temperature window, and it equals -1.16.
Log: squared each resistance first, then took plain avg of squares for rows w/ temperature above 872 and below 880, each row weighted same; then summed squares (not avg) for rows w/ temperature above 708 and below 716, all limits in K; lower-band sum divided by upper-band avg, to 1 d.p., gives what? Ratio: 3.4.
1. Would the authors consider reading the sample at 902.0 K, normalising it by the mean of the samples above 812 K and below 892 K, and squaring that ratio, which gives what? 1.06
